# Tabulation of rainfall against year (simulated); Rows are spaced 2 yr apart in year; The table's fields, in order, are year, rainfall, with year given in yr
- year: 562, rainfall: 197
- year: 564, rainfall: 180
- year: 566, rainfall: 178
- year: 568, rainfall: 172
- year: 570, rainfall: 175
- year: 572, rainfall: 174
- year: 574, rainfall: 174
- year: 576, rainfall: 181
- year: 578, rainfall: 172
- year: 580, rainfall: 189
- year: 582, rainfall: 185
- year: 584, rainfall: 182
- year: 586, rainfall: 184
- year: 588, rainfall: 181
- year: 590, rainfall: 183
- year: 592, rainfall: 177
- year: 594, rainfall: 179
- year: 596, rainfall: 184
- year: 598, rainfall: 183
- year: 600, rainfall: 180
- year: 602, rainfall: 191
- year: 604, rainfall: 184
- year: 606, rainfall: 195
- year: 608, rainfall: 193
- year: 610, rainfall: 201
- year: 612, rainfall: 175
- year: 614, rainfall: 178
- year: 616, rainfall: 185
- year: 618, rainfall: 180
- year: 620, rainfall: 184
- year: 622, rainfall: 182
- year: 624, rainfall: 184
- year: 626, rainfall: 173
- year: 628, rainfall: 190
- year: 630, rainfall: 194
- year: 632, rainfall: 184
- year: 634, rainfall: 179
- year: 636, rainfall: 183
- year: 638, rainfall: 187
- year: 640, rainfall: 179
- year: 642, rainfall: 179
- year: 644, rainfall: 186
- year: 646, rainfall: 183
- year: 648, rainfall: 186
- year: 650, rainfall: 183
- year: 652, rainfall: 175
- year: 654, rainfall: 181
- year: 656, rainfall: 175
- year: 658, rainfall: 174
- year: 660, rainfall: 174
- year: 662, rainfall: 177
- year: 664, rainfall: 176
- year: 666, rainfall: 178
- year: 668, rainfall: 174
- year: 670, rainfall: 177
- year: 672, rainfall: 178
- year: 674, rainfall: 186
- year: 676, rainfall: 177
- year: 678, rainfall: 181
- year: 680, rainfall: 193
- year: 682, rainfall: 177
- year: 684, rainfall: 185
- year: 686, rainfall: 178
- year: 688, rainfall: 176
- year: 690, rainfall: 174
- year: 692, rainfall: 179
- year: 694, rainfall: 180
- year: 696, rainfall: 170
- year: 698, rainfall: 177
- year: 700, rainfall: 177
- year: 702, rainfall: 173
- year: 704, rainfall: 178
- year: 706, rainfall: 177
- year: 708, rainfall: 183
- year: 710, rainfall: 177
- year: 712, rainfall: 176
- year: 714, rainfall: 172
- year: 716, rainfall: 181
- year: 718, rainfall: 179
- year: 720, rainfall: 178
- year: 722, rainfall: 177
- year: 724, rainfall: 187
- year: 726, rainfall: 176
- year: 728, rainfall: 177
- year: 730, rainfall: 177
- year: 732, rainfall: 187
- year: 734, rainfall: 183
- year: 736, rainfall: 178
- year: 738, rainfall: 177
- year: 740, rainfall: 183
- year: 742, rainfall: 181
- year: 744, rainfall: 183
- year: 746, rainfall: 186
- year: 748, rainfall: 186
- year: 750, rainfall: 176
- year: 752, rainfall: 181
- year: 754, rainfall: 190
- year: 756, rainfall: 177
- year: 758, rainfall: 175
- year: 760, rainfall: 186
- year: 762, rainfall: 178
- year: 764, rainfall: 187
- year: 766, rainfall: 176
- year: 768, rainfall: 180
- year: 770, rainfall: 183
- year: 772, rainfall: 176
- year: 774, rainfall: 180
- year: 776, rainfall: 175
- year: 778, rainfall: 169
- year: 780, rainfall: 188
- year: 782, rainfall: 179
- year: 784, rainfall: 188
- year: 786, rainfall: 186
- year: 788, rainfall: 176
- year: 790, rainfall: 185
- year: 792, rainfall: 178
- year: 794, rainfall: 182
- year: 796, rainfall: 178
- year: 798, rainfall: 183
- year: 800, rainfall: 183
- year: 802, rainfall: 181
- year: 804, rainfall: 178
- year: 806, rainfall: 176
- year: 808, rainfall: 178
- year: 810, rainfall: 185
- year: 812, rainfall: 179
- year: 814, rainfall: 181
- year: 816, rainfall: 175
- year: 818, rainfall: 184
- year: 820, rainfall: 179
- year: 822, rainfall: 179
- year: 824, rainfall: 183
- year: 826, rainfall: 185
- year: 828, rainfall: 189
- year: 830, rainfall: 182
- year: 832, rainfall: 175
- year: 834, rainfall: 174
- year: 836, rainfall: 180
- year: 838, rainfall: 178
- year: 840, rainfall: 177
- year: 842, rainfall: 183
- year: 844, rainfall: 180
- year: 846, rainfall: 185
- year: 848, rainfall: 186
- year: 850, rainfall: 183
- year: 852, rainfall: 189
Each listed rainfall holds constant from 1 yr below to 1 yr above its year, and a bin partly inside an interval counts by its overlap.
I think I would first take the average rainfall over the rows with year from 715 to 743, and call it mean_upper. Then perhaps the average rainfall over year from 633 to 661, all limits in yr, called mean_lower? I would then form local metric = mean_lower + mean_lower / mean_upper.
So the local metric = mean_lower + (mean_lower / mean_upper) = 181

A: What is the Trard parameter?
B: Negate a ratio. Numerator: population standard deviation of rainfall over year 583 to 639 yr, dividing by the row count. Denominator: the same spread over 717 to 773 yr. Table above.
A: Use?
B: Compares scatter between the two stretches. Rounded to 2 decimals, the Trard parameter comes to -1.43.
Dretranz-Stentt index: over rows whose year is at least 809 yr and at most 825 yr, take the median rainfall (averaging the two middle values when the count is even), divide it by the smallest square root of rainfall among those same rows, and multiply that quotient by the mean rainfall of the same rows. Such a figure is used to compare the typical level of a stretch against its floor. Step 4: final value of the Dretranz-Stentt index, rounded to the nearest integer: 2458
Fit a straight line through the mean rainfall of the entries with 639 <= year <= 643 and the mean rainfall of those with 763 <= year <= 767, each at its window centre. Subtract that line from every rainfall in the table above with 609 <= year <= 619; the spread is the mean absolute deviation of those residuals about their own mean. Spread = 7.4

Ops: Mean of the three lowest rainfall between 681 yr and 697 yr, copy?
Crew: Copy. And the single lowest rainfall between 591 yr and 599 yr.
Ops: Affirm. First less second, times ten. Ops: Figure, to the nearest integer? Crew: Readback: -37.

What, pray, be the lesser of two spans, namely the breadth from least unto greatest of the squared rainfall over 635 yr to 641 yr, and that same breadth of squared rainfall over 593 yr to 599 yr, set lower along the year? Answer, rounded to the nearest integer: 1815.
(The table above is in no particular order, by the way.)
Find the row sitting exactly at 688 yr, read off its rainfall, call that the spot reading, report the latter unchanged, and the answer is 176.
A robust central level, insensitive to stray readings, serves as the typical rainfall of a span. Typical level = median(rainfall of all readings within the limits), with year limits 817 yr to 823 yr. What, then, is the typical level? 179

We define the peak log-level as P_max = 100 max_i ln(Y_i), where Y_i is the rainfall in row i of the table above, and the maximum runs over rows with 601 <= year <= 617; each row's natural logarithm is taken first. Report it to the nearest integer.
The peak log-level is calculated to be 530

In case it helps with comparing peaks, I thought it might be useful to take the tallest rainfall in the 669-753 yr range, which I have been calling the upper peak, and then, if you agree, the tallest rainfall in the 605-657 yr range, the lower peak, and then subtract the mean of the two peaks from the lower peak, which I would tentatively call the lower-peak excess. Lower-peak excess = 4.0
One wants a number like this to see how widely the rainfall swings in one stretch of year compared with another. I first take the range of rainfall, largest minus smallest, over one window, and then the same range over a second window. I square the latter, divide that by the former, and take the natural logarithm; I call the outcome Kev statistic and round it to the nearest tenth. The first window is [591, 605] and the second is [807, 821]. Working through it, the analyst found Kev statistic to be 2.0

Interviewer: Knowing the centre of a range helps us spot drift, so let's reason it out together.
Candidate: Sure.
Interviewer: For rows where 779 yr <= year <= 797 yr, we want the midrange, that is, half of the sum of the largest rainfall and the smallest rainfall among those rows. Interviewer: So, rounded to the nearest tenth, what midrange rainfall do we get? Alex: 182.0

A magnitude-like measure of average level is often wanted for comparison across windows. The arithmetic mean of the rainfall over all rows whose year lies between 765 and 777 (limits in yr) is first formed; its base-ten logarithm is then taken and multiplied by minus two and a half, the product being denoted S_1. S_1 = -5.63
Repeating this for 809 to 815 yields -5.65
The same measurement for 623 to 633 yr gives -5.67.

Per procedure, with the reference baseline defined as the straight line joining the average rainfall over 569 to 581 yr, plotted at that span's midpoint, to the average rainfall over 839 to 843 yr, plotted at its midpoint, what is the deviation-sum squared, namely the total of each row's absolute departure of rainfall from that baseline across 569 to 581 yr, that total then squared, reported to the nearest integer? 893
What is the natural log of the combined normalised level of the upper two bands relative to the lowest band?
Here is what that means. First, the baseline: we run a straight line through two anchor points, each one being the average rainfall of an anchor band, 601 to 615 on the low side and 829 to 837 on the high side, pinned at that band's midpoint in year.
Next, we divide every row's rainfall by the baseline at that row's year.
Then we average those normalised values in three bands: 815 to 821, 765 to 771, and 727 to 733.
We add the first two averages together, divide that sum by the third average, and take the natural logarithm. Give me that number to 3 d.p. 0.705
